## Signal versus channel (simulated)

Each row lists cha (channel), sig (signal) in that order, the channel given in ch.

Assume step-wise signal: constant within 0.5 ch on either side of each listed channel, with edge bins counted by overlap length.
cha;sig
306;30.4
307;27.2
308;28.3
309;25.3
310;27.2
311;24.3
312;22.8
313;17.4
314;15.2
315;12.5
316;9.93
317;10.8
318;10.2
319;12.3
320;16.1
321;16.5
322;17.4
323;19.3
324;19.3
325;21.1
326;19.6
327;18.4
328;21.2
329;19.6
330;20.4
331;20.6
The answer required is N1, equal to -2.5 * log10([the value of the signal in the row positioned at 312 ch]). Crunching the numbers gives -3.4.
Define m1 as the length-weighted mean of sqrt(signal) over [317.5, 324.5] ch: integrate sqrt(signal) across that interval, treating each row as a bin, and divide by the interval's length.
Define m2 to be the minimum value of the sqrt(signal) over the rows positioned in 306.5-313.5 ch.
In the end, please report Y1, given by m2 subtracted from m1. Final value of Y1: -0.2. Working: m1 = 3.96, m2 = 4.2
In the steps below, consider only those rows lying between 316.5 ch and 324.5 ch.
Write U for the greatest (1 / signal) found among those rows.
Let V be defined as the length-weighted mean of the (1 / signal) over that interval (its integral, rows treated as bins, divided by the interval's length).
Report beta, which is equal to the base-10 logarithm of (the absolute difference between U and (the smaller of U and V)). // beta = -1.5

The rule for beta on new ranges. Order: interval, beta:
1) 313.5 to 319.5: -1.8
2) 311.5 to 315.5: -1.7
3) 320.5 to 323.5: -2.4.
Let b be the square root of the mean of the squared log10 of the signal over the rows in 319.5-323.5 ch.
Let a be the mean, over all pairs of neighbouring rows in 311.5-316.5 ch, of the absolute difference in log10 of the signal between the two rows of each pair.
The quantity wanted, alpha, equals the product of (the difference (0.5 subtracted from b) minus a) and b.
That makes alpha 0.80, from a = 0.09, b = 1.24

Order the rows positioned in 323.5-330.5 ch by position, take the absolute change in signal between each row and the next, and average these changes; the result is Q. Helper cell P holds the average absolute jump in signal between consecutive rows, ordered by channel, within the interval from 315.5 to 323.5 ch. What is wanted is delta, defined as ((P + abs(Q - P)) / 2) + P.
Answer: 2.3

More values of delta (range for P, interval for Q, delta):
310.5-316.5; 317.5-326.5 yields 5.0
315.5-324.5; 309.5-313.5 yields 3.0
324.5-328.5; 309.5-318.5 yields 3.0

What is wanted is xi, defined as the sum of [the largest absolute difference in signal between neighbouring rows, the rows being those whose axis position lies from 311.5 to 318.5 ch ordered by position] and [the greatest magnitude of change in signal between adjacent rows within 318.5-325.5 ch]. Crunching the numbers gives 9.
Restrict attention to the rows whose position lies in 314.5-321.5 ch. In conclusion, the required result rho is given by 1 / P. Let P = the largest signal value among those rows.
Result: 0.061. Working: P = 16.5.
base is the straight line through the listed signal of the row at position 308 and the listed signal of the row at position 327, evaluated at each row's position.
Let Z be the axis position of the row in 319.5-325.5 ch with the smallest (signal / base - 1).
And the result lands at 320 ch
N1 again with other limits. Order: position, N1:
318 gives -2.5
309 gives -3.5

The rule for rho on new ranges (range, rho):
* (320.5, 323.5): 0.052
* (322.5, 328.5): 0.047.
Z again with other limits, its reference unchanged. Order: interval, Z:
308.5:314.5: 314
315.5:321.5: 316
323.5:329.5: 324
